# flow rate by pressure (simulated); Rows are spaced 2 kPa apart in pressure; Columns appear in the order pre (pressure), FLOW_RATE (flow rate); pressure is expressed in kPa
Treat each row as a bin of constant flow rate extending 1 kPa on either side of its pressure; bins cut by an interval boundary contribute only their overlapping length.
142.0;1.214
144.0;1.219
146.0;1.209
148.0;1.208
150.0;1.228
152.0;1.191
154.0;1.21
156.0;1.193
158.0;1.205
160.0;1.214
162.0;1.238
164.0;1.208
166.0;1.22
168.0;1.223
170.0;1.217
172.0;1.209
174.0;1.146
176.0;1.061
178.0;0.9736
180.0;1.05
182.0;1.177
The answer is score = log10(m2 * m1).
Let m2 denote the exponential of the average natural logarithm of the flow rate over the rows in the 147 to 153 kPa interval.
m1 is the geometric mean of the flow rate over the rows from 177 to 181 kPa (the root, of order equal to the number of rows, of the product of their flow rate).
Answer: 0.087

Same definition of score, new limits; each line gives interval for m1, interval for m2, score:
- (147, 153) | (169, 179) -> 0.131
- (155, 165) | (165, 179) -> 0.143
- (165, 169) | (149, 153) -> 0.169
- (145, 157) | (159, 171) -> 0.168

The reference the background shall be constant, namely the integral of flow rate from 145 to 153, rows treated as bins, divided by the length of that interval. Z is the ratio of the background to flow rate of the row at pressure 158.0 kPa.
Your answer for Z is 1.00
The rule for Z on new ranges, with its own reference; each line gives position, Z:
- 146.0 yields 1.00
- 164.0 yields 1.00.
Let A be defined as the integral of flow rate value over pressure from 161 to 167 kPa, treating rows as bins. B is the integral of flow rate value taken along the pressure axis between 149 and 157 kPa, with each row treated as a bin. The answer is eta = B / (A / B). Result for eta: 12.7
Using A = 7.3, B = 9.6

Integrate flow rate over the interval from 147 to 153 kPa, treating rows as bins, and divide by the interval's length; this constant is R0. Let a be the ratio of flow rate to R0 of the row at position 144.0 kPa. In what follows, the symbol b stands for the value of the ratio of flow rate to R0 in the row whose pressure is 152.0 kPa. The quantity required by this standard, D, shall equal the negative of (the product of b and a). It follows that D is -0.99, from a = 1.01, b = 0.99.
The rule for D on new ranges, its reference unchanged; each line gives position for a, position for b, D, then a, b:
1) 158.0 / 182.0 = -0.97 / 1.00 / 0.97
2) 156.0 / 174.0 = -0.94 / 0.99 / 0.95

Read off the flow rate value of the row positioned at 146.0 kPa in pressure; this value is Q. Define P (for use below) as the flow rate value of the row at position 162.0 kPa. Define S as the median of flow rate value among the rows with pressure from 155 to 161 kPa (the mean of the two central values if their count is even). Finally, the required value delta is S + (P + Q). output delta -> 3.652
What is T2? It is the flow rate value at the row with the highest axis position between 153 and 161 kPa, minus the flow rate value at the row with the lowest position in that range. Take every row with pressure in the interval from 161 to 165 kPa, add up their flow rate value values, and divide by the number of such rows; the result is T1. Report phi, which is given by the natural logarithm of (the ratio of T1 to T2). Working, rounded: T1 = 1.22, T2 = 0.004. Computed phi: 5.7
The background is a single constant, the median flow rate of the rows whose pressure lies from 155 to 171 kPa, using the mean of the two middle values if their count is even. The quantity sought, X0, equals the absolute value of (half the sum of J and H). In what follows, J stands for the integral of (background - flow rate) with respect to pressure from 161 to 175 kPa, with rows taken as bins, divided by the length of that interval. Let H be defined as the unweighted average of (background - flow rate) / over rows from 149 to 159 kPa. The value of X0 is 0.008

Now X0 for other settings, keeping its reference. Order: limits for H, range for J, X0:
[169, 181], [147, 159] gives 0.058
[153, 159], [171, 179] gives 0.065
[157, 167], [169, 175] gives 0.012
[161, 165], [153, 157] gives 0.003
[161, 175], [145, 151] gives 0.004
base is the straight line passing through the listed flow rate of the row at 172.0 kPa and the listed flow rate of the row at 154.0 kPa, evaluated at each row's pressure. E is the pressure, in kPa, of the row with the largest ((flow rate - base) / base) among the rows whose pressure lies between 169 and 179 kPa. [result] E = 170.0 kPa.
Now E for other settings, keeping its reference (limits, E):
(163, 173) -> 168.0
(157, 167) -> 162.0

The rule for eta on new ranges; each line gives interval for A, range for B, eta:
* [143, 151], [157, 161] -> 2.4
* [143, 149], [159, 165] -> 7.4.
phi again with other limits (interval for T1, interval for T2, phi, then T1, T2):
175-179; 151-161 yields 3.8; 1.02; 0.023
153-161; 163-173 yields 7.1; 1.21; 0.001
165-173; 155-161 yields 4.1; 1.22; 0.021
